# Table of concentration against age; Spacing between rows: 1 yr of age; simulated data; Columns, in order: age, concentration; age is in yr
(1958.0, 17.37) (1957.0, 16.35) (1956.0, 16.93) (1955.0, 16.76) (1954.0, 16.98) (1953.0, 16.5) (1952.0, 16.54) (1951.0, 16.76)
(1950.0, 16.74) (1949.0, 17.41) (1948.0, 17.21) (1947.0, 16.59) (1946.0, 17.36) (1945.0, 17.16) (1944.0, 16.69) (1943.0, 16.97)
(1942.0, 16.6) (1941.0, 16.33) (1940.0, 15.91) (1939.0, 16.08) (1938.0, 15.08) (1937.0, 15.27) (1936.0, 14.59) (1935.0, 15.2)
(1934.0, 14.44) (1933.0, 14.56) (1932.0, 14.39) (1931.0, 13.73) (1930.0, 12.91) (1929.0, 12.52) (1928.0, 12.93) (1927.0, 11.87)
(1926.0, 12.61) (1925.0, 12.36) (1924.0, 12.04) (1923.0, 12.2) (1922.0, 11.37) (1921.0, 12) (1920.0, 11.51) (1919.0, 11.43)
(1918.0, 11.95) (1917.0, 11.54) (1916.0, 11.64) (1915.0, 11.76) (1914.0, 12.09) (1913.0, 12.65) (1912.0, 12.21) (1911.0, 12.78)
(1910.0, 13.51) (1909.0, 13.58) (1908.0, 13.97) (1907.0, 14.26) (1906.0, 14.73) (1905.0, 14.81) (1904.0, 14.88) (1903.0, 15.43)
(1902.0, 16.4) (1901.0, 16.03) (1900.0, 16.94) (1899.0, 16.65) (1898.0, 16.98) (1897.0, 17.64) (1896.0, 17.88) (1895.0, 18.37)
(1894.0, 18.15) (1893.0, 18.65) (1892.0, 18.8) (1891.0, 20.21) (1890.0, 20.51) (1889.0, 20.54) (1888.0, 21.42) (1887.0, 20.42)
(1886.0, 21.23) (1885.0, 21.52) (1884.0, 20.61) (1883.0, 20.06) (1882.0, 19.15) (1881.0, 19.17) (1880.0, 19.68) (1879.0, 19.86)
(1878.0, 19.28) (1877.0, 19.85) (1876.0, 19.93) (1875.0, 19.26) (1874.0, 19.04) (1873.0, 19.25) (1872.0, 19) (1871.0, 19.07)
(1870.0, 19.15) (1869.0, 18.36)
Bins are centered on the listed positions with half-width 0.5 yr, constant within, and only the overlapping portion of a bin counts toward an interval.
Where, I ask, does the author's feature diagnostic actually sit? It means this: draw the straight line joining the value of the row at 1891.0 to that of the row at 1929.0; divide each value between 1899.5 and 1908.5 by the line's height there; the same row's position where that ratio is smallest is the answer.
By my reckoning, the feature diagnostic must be 1908.0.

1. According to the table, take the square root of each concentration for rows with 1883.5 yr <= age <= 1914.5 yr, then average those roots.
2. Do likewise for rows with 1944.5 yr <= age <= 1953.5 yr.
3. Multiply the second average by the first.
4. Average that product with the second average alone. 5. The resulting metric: 10.5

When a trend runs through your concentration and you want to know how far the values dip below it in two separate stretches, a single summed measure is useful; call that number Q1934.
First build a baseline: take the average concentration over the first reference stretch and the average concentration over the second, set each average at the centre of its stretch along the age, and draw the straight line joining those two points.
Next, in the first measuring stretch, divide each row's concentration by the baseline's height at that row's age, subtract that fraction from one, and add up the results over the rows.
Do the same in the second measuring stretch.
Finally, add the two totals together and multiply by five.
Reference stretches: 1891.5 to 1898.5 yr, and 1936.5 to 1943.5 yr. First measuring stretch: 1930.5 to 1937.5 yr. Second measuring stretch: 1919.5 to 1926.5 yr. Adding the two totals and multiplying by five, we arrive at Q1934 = 14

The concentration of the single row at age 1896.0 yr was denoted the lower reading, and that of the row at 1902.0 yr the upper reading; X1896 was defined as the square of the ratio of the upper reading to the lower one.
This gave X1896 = 0.84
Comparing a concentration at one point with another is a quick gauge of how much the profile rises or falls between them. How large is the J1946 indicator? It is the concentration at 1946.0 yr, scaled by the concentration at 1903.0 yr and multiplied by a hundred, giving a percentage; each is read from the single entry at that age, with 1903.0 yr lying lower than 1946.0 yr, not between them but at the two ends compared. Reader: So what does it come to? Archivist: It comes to 113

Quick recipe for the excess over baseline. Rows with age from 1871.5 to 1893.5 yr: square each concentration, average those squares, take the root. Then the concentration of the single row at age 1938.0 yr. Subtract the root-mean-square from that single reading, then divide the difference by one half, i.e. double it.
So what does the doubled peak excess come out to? -9.6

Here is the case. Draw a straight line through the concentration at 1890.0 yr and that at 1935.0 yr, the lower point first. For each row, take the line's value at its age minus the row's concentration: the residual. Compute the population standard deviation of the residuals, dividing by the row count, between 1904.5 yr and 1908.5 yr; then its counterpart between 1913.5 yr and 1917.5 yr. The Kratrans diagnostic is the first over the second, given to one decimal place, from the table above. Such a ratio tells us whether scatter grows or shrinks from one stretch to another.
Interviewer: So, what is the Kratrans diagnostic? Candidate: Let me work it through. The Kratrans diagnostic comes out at 2.4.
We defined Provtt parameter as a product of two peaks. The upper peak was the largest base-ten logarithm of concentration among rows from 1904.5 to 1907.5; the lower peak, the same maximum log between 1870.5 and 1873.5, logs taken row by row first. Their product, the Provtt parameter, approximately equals 1.50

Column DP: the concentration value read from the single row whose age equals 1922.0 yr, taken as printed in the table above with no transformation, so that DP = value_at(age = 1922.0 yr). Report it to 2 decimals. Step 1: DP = 11.37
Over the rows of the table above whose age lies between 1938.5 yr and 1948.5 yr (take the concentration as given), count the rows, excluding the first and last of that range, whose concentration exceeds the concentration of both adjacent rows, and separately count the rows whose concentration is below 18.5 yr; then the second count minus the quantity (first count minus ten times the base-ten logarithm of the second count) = 18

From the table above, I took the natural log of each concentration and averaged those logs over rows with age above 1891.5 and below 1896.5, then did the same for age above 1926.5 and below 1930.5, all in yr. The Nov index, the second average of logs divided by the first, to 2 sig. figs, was 0.87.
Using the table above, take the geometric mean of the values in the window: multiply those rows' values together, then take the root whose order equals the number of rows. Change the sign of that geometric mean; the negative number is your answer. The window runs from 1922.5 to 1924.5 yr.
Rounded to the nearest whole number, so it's -12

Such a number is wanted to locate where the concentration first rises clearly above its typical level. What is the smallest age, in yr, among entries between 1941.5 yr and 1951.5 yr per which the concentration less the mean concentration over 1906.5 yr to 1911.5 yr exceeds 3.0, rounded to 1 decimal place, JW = 1943.0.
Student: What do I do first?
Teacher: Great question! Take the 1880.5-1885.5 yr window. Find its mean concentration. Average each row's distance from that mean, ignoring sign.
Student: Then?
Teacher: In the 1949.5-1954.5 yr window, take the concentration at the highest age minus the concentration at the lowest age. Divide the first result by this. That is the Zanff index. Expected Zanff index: 3.2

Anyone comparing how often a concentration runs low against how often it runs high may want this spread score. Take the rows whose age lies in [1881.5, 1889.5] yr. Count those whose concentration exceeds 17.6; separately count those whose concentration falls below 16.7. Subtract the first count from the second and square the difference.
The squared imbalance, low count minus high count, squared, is 64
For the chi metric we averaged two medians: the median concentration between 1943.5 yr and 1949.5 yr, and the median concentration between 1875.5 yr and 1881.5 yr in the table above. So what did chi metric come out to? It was 18.5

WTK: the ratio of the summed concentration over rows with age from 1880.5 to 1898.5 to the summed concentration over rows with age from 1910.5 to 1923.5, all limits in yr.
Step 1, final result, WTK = 2.3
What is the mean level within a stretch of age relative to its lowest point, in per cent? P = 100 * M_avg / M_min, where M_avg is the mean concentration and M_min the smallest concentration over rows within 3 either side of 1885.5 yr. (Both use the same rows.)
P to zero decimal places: 104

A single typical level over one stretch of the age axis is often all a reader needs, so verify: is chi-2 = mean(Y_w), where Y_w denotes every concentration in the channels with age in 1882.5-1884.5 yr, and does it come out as 20.3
